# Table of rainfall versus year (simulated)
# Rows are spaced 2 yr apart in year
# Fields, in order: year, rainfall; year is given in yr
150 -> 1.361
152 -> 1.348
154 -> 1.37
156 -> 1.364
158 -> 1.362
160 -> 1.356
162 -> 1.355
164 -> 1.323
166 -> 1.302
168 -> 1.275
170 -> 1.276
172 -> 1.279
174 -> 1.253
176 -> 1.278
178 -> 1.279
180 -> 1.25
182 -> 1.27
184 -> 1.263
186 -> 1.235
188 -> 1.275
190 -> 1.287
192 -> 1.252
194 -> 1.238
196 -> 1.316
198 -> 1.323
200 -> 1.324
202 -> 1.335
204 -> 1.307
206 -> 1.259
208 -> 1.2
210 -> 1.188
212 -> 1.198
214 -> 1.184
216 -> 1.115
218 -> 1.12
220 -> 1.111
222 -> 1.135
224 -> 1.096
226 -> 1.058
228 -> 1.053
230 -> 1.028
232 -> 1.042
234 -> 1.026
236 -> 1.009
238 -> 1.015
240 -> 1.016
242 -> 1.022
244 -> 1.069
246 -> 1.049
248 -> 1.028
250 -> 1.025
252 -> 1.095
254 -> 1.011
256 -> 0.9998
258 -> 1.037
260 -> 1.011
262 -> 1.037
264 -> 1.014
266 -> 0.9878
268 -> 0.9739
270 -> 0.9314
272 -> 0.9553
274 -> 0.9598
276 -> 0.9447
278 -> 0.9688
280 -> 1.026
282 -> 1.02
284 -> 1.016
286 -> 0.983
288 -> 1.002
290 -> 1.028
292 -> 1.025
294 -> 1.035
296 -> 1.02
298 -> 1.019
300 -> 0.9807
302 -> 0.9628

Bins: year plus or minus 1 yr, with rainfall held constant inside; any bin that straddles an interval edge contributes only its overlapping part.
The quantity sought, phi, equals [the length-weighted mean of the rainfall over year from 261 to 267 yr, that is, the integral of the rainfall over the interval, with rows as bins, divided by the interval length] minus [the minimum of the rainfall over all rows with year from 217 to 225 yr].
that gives -0.1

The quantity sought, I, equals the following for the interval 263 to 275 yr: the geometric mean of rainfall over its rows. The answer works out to 0.97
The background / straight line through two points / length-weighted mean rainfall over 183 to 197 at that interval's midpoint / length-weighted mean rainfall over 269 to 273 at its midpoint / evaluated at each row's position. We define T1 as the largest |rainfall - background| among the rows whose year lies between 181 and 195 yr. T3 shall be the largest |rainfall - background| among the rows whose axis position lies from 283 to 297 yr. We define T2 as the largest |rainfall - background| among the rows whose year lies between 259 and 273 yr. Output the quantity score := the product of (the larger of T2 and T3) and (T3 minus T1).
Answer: 0.025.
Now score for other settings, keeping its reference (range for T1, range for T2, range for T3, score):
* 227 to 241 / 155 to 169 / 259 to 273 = -0.002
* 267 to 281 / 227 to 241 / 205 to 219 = -0.005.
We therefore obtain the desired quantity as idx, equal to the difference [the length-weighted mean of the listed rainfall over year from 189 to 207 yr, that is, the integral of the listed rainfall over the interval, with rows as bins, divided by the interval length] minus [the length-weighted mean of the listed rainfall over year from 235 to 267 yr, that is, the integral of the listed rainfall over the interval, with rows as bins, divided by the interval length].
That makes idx 0.3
